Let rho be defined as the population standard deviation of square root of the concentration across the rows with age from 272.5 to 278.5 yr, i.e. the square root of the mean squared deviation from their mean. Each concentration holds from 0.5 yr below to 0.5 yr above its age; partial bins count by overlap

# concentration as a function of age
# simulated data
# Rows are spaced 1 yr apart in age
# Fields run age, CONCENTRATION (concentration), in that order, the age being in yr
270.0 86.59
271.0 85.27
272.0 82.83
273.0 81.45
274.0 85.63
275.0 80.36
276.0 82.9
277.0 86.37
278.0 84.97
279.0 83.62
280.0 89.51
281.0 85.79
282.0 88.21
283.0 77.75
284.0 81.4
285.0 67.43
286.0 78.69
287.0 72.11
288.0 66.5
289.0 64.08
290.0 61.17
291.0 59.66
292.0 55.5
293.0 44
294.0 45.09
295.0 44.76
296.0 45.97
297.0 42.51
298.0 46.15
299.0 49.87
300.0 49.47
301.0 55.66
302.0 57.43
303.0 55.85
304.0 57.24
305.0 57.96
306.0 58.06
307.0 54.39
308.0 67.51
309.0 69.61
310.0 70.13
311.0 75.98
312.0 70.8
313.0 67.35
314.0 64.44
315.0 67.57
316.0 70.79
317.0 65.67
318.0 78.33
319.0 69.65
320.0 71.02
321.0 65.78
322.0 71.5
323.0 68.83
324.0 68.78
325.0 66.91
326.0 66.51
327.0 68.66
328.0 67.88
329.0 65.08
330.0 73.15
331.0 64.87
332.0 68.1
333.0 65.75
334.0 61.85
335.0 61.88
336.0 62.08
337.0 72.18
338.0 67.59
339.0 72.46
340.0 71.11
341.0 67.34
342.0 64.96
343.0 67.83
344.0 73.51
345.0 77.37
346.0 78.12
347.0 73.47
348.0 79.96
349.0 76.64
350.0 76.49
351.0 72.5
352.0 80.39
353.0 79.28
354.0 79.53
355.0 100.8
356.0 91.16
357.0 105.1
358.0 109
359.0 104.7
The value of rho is 0.121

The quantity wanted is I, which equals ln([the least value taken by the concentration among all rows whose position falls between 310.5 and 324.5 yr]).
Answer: 4.2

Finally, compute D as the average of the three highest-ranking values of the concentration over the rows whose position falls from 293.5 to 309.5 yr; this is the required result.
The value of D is 65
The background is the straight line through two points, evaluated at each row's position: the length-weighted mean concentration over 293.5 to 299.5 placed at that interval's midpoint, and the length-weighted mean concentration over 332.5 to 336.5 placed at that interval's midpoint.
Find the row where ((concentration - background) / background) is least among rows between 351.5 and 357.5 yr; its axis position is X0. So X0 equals 354.0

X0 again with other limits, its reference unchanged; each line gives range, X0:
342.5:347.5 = 343.0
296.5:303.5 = 297.0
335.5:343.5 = 336.0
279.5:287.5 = 285.0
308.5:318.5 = 317.0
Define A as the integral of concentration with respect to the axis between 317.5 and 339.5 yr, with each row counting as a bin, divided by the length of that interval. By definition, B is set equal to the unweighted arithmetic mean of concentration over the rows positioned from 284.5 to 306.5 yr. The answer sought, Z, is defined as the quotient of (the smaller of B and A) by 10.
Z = 5.61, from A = 68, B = 56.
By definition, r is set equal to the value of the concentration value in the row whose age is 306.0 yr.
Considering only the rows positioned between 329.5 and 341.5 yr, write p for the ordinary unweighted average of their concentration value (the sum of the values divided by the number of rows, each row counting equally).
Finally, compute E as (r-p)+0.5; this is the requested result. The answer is -9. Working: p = 67.4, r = 58.06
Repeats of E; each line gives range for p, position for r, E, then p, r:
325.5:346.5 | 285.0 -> -1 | 68.5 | 67.43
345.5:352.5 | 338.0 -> -9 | 76.8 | 67.59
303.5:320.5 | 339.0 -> 6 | 66.9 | 72.46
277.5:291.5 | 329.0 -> -10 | 75.8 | 65.08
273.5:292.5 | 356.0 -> 15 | 76.4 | 91.16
